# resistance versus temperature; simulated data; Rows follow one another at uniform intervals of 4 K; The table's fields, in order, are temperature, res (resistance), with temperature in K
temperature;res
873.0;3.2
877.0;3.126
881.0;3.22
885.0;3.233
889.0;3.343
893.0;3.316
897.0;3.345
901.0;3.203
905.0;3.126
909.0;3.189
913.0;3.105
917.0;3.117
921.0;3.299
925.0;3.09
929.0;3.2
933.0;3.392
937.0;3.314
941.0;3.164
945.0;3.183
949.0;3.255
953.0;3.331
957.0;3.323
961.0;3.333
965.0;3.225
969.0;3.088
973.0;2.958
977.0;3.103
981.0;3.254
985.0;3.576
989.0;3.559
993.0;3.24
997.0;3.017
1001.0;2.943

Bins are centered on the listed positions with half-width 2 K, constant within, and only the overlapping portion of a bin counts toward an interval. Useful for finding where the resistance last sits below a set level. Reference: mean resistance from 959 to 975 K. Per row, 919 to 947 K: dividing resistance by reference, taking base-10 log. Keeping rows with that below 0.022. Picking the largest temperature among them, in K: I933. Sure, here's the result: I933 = 945.0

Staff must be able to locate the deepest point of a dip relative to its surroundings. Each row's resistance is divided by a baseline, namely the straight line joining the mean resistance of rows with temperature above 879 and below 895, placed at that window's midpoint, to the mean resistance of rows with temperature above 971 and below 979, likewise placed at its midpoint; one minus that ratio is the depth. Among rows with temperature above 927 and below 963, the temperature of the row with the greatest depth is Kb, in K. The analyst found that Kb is 941.0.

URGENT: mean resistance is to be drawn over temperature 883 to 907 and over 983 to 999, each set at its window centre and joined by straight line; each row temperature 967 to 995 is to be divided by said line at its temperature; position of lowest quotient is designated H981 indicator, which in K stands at 973.0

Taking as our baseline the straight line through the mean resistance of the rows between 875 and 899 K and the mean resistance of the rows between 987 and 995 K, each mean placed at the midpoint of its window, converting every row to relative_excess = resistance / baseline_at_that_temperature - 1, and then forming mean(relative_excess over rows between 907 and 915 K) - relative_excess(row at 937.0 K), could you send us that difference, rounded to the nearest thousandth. -0.040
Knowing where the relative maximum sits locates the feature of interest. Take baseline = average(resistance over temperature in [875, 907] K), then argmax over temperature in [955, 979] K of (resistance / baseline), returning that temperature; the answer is 961.0 K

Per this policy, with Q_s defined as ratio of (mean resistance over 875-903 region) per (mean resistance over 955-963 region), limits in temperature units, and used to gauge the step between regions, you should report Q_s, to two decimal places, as 0.98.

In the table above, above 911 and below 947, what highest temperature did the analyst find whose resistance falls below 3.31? 945.0 K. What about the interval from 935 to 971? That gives 969.0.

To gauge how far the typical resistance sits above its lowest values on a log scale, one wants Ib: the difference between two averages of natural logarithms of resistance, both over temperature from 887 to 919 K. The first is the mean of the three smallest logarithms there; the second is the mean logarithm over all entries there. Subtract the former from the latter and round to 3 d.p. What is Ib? 0.032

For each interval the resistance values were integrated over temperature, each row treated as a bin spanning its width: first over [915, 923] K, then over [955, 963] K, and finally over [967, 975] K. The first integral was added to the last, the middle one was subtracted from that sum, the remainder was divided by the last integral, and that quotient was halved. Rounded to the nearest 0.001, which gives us 0.480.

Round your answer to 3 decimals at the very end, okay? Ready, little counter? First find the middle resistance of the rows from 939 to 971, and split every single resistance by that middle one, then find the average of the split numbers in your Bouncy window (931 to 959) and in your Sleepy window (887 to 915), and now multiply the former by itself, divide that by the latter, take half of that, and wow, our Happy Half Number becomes 0.514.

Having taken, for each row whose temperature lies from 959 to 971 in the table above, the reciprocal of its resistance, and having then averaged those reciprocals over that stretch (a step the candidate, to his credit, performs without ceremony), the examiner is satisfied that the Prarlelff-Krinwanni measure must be 0.311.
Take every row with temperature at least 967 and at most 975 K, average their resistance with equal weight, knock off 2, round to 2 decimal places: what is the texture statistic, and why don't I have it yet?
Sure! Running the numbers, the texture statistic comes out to 1.02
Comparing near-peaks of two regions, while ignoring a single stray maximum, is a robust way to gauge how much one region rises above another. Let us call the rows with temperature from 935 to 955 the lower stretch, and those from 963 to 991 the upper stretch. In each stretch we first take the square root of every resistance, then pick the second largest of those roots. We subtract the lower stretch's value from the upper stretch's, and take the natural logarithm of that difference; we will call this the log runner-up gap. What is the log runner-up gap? -2.7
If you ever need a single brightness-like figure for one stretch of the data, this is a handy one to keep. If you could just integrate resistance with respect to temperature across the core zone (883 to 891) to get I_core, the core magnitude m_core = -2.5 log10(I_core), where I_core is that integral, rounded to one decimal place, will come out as -3.6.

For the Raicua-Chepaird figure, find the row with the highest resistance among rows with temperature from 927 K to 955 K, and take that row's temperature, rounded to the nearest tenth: 933.0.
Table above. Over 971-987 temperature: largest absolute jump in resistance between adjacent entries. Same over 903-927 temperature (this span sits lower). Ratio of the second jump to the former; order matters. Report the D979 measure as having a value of 0.65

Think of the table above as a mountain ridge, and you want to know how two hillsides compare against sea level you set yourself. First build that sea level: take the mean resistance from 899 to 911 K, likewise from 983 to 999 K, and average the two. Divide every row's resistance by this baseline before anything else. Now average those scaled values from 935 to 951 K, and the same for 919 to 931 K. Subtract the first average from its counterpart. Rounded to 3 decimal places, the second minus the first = -0.010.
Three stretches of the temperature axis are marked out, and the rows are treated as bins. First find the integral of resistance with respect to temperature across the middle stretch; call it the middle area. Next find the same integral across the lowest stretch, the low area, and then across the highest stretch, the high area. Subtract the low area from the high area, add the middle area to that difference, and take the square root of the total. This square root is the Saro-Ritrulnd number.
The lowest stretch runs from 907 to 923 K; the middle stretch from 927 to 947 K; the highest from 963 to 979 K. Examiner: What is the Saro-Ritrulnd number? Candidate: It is 8.0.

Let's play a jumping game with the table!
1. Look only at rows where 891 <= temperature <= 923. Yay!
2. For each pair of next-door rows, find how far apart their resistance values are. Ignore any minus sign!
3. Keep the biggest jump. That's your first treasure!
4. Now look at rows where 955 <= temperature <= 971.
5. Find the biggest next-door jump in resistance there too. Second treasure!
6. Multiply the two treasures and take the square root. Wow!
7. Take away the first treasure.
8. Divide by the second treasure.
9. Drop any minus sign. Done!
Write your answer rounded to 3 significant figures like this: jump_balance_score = 0.176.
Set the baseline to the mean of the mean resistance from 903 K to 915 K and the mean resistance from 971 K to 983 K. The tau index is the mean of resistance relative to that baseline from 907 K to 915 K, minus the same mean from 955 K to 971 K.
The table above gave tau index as -0.10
